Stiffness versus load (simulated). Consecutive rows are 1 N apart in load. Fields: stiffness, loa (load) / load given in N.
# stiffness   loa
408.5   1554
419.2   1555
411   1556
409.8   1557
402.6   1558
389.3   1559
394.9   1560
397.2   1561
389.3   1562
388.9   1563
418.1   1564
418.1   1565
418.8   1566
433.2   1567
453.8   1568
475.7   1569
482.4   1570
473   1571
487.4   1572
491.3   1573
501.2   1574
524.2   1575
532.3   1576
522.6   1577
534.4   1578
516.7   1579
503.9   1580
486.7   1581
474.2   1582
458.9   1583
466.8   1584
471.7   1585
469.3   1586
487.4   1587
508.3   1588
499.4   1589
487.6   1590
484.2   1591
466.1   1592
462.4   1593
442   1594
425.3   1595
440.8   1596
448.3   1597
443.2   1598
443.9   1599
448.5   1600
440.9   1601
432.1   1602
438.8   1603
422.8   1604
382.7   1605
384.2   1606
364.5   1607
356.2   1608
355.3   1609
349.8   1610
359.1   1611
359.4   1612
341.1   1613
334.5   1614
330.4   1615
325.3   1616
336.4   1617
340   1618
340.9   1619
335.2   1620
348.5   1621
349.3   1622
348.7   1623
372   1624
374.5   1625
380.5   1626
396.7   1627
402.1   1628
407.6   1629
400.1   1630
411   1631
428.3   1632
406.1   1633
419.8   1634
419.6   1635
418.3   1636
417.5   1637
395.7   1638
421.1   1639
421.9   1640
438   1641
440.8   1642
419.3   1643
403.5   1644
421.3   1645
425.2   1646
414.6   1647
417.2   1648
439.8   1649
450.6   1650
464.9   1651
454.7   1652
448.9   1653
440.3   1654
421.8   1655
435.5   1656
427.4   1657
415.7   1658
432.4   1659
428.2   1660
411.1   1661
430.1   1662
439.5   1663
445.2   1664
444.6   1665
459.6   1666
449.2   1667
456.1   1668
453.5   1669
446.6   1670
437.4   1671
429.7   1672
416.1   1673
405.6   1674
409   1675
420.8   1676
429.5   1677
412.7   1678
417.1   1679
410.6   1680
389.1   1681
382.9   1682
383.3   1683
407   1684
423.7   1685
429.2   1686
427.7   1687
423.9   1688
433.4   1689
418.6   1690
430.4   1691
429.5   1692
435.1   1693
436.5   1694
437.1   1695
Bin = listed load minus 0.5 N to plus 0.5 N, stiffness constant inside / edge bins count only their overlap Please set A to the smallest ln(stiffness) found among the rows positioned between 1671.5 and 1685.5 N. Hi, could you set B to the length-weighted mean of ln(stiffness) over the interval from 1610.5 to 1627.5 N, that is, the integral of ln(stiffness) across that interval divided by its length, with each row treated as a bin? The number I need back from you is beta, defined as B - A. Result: -0.09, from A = 5.95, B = 5.86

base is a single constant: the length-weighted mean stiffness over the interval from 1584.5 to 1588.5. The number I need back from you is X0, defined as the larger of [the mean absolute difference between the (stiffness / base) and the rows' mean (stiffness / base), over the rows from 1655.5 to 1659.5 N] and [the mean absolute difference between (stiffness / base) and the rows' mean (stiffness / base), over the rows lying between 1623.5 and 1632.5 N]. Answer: 0.029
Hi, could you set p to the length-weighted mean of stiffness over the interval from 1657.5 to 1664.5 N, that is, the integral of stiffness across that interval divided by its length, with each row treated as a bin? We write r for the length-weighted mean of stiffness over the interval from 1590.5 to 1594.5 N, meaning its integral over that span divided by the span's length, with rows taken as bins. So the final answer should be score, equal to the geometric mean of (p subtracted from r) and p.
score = 122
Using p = 429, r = 464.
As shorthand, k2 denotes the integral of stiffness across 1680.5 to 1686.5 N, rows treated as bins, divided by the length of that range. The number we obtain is 403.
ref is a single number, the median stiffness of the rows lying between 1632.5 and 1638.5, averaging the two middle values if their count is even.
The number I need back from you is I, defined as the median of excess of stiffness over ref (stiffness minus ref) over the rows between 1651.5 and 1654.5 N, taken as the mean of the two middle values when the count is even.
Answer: 31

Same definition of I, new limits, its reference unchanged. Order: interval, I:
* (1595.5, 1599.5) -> 26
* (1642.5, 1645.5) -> 1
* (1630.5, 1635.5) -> 2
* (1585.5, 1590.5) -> 70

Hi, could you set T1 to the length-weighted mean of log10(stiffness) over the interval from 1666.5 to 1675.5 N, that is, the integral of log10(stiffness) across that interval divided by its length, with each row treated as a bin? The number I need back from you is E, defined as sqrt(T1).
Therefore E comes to 1.62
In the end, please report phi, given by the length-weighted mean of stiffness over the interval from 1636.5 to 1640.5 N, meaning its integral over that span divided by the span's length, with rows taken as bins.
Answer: 414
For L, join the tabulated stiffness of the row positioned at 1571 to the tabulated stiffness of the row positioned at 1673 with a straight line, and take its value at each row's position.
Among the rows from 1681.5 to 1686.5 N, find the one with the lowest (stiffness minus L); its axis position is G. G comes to 1682 N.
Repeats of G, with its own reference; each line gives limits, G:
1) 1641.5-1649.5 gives 1644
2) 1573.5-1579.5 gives 1574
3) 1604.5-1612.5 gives 1610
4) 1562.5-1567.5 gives 1563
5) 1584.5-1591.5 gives 1586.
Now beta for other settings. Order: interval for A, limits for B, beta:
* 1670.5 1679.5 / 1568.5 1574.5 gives 0.18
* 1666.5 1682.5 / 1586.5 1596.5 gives 0.20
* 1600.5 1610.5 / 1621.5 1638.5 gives 0.12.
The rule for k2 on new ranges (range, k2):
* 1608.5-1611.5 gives 355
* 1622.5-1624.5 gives 360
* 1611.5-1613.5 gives 350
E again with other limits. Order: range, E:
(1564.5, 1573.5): 1.63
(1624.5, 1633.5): 1.61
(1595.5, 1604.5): 1.63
